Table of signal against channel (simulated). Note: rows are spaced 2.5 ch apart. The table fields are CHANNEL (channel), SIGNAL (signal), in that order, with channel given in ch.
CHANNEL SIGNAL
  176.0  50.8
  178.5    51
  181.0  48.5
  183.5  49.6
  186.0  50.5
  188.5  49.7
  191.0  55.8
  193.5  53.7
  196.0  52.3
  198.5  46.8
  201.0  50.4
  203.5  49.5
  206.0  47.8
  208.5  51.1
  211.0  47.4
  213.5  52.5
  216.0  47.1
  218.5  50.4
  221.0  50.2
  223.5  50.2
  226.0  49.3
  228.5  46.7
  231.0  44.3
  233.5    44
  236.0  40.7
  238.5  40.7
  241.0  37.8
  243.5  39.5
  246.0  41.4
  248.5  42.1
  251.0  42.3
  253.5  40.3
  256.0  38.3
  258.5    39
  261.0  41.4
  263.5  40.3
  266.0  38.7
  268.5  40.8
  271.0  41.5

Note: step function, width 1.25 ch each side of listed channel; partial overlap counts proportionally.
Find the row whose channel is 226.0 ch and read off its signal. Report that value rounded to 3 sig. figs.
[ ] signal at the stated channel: 49.3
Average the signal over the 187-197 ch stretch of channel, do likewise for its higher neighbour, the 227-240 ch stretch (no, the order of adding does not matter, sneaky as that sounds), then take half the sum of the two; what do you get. 48.1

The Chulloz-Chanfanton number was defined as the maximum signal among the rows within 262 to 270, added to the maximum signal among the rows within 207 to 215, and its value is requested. 93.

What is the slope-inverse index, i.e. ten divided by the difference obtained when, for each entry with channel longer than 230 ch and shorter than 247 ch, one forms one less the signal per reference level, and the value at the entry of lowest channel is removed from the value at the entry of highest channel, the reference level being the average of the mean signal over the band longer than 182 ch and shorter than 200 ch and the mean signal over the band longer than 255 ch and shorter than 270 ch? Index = 157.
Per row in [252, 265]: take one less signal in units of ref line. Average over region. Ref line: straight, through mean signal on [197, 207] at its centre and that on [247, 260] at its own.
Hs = -0.007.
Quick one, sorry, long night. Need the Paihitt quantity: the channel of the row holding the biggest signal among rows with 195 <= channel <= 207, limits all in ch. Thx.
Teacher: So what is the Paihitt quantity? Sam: 196.0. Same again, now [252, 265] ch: 261.0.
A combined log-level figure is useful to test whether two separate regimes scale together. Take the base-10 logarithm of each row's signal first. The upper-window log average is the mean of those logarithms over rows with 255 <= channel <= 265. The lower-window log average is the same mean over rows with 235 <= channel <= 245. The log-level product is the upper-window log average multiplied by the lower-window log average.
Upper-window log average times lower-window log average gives 2.56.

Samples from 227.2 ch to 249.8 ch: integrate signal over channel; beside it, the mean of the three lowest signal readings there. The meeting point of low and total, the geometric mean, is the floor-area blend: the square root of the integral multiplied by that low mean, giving 193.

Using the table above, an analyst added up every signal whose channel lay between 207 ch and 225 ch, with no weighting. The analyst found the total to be 349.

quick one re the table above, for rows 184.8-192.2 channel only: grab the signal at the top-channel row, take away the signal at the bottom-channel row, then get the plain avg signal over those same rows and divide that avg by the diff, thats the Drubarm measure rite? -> 10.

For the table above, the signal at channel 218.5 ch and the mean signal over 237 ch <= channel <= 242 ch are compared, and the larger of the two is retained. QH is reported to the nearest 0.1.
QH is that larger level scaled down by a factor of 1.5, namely 33.6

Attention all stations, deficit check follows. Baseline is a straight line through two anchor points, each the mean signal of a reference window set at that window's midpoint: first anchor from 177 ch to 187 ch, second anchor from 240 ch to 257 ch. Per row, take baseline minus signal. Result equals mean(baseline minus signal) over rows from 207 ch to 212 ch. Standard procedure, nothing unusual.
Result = -3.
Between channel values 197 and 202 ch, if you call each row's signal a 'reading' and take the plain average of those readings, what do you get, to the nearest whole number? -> 49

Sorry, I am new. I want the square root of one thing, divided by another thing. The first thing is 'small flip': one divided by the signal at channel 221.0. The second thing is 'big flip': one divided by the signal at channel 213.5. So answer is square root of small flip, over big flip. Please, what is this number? 7.41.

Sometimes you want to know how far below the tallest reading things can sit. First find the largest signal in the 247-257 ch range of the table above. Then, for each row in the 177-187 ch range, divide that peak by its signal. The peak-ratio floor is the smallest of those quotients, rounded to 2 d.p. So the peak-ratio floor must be 0.83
